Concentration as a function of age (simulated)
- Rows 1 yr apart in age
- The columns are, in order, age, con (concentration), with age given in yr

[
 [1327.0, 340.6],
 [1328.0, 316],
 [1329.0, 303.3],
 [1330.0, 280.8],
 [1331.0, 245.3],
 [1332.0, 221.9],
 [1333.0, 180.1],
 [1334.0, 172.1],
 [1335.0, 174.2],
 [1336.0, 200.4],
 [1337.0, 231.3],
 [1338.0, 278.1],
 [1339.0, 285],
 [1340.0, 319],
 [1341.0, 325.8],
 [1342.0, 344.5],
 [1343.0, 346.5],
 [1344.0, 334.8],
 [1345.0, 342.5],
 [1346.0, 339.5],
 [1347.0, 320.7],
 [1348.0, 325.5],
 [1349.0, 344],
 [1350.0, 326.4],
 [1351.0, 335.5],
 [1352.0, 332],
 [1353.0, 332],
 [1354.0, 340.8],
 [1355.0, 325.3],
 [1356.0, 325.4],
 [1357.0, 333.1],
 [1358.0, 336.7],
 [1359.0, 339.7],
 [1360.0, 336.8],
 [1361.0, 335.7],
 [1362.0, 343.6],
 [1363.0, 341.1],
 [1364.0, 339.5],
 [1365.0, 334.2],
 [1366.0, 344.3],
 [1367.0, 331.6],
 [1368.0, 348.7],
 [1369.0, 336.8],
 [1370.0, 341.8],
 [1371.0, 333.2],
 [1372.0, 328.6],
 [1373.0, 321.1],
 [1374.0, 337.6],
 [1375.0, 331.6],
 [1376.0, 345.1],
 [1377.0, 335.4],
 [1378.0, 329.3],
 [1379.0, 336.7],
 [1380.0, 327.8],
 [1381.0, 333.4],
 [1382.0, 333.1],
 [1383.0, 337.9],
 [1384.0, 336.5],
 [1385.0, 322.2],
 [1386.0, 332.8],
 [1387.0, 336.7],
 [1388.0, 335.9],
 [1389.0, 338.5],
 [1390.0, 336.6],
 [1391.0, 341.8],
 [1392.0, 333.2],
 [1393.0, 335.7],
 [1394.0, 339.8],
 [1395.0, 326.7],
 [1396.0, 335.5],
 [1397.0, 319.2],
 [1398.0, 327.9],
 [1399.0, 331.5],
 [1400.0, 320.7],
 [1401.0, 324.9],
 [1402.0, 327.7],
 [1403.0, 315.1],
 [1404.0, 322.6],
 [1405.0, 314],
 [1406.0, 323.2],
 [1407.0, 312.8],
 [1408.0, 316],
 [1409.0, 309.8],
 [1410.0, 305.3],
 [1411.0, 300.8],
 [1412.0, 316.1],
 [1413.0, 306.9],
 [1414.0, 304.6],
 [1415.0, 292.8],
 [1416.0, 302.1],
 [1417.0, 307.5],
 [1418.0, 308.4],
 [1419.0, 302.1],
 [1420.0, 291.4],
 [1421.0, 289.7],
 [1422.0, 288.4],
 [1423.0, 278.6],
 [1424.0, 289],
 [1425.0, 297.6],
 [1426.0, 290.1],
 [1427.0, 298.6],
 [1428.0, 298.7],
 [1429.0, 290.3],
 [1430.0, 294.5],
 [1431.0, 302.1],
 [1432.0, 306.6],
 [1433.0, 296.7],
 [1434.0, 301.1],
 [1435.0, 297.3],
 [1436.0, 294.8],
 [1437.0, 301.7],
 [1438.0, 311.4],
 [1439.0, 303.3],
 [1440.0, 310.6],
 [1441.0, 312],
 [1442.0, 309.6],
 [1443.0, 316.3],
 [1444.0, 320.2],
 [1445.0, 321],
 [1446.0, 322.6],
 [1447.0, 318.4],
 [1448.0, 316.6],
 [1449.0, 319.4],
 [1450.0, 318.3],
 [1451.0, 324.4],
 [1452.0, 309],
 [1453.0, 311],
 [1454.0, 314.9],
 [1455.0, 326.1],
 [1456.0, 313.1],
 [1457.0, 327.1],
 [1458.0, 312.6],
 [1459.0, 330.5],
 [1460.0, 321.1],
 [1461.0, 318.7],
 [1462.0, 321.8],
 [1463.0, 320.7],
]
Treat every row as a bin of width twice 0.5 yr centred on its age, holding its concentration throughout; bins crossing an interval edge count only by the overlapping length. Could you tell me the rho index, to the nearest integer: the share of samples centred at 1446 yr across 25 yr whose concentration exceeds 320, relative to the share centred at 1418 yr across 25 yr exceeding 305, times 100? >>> 67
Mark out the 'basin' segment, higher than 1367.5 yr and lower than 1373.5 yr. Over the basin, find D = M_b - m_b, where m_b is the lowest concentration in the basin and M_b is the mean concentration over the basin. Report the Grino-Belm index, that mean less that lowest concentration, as 13.9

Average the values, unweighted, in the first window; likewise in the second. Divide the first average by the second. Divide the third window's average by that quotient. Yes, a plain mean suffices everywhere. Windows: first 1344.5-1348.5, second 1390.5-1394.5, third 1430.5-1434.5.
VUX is 307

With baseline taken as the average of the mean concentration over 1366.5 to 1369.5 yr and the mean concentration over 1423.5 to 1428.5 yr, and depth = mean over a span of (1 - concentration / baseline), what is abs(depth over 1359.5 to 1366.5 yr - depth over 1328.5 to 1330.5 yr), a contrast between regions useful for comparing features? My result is 0.15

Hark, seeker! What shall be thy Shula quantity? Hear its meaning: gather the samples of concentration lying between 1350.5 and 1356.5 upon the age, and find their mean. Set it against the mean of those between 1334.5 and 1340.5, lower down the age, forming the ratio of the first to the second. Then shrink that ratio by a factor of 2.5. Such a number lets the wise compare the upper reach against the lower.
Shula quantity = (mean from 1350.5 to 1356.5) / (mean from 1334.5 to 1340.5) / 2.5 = 0.535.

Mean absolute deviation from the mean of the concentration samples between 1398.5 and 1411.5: 7.2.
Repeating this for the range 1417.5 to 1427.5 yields 6.6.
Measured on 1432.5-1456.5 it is 7.2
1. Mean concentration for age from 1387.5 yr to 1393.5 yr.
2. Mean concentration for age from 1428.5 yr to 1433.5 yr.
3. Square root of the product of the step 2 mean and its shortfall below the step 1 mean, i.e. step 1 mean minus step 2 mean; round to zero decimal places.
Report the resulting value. 108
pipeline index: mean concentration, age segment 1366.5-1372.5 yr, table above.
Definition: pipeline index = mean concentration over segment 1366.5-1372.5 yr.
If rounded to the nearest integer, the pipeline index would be 337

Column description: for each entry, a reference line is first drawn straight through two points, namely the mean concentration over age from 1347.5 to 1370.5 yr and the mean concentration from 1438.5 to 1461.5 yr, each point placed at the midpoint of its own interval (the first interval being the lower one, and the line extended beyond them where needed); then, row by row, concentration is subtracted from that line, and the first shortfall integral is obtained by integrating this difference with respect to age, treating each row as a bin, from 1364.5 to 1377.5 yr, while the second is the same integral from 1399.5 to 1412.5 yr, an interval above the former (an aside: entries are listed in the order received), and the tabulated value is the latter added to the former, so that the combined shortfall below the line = 101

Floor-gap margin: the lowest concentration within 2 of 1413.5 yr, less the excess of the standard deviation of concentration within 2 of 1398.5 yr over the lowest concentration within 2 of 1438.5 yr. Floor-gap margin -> 589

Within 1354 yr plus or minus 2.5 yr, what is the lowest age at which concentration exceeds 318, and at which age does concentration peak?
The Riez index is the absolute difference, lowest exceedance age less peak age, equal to 2 yr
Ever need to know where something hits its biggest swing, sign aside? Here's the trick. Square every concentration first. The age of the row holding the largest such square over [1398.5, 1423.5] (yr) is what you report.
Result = 1399.0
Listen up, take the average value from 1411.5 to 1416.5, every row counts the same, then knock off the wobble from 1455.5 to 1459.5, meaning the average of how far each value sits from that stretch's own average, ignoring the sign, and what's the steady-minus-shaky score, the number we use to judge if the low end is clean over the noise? 297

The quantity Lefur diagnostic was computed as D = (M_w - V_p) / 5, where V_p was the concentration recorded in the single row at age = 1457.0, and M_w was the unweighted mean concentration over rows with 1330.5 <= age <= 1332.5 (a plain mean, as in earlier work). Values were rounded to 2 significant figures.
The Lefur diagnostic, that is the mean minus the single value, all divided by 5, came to -19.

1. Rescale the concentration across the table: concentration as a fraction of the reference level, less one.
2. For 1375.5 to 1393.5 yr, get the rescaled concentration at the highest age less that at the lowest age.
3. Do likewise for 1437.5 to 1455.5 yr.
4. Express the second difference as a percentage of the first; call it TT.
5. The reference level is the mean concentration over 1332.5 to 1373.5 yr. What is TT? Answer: -156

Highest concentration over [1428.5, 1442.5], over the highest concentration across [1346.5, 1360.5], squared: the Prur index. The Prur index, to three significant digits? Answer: 0.823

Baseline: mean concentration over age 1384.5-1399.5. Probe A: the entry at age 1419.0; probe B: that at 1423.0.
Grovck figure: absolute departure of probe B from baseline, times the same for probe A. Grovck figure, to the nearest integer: 1675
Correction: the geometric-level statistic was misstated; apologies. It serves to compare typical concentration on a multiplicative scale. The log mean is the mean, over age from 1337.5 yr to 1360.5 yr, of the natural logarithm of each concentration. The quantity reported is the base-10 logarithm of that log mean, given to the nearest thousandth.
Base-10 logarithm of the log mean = 0.763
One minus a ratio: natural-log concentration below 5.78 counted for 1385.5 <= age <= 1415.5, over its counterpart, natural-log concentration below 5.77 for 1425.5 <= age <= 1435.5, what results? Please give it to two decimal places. -0.50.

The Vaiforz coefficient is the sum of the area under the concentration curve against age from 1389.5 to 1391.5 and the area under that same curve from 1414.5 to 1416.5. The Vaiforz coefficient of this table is 1273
